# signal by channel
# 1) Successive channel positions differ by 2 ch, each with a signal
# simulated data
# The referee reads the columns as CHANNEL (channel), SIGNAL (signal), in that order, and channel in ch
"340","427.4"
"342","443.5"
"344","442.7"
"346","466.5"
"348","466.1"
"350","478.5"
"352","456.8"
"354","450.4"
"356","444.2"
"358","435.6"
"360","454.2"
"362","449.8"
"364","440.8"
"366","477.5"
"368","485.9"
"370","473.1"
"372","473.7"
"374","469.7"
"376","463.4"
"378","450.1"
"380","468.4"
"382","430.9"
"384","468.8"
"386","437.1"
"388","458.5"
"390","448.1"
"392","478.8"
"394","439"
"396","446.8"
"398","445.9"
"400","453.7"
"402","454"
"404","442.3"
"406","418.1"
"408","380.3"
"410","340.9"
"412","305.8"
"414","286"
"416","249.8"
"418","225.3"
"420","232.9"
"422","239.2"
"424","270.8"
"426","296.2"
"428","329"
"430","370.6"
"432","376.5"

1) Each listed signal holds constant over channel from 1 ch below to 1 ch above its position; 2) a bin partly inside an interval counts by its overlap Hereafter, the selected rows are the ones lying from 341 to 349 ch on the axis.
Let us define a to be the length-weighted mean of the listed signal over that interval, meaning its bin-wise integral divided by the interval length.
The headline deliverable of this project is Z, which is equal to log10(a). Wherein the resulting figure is 2.66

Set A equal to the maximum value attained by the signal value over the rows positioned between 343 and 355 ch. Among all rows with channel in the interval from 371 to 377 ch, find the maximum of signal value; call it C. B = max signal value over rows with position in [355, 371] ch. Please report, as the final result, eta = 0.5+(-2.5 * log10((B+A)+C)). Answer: -7.39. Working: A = 478.5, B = 485.9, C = 473.7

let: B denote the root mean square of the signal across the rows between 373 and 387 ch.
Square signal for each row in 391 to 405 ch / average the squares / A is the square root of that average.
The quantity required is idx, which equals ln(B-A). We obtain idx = 1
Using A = 452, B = 456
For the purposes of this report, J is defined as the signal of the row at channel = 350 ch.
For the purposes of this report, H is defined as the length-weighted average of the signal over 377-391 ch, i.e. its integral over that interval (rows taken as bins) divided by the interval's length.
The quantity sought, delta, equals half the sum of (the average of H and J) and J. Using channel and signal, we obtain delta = 472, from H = 452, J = 478.5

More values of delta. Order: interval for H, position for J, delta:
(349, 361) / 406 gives 427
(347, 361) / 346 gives 464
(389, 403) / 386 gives 441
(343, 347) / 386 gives 441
